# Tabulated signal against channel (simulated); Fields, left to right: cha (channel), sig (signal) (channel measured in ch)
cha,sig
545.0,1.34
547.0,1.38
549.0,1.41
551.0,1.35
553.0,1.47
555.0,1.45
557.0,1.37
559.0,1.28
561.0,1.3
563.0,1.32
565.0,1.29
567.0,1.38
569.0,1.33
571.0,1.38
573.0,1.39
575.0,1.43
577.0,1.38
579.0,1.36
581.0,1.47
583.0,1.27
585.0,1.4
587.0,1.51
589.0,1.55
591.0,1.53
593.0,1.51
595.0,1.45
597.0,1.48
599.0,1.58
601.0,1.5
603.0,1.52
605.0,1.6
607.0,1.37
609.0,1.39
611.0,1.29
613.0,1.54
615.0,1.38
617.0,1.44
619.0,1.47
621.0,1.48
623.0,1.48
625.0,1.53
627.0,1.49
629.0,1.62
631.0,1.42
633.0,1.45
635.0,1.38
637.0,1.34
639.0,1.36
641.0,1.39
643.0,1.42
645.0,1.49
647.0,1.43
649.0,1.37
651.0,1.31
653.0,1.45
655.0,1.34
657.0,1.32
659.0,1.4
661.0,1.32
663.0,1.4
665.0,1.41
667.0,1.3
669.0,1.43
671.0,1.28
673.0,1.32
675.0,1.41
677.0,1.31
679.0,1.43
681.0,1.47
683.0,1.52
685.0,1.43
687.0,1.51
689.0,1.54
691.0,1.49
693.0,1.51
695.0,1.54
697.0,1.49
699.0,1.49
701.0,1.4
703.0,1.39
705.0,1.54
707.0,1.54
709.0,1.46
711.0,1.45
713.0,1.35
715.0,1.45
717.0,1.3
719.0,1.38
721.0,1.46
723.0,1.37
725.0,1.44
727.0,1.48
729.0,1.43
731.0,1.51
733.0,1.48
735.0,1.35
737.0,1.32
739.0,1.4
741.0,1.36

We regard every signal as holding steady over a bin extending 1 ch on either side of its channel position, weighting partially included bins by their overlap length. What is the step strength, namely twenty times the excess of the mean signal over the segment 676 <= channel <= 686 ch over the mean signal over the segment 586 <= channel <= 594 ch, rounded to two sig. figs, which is -1.9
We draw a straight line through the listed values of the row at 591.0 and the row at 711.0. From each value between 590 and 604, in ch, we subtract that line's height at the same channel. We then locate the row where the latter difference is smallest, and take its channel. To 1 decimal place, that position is 595.0 ch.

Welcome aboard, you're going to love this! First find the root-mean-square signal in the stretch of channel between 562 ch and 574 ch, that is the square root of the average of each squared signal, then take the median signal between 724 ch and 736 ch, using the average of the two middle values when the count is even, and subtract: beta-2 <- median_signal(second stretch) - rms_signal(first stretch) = 0.11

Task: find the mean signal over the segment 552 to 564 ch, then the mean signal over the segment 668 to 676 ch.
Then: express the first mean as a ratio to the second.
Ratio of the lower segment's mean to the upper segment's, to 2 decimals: 1.00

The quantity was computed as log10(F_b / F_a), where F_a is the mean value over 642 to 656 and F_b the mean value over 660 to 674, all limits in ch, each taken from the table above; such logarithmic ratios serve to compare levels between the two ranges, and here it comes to -0.02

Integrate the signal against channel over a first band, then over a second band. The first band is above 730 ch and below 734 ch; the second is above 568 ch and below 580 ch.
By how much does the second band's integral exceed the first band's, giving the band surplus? 11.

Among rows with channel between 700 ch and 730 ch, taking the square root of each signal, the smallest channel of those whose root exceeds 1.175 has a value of 701.0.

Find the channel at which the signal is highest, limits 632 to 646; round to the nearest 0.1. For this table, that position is 645.0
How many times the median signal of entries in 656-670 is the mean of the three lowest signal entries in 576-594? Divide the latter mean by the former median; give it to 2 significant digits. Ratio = 0.95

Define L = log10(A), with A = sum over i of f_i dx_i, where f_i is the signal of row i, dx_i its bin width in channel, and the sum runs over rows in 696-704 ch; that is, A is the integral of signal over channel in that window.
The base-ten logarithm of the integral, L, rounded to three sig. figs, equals 1.06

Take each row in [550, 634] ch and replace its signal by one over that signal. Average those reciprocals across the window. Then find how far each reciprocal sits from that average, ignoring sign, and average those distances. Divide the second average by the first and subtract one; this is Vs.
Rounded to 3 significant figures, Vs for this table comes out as -0.947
